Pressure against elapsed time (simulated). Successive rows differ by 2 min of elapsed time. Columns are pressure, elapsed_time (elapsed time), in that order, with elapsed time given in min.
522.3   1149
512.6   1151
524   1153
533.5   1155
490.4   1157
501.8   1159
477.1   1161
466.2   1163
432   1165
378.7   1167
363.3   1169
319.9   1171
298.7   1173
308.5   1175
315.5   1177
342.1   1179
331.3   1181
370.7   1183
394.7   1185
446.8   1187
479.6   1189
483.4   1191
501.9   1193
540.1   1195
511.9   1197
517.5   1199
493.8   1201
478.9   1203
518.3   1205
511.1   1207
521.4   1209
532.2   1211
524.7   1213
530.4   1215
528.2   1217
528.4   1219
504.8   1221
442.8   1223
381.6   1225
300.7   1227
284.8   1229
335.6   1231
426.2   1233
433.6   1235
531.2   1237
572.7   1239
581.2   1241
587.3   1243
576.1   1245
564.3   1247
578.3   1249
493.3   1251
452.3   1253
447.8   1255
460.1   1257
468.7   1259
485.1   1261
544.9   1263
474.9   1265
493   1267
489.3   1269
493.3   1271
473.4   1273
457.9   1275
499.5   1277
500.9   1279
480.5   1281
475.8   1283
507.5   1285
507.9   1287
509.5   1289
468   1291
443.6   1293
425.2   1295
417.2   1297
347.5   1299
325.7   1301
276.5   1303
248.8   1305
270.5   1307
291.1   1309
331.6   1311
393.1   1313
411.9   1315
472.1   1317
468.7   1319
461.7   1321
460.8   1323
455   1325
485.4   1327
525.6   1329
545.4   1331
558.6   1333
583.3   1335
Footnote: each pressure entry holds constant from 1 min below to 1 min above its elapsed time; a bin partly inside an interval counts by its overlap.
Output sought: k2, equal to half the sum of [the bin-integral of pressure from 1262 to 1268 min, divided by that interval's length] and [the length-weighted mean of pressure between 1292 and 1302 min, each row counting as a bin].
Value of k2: 448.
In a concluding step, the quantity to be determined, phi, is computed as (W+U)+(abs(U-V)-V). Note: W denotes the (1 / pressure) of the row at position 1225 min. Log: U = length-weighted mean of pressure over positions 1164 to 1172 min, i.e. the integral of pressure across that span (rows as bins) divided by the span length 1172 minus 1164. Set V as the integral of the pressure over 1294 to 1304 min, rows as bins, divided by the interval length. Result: 30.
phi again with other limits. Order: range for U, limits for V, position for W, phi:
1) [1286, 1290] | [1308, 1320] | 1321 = 228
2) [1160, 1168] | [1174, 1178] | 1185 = 253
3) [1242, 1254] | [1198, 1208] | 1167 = 76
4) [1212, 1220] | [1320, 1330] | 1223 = 100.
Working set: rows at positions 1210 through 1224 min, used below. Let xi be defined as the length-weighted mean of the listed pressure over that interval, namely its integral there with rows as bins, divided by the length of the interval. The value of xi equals 513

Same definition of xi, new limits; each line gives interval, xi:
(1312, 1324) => 445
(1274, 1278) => 479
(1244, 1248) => 570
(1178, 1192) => 407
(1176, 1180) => 329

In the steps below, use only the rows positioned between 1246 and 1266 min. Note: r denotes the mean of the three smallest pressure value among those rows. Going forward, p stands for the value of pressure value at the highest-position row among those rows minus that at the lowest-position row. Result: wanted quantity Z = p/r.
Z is -0.2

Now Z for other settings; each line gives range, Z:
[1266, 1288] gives 0.0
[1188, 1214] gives 0.1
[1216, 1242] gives 0.2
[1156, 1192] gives 0.0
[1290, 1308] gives -0.7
